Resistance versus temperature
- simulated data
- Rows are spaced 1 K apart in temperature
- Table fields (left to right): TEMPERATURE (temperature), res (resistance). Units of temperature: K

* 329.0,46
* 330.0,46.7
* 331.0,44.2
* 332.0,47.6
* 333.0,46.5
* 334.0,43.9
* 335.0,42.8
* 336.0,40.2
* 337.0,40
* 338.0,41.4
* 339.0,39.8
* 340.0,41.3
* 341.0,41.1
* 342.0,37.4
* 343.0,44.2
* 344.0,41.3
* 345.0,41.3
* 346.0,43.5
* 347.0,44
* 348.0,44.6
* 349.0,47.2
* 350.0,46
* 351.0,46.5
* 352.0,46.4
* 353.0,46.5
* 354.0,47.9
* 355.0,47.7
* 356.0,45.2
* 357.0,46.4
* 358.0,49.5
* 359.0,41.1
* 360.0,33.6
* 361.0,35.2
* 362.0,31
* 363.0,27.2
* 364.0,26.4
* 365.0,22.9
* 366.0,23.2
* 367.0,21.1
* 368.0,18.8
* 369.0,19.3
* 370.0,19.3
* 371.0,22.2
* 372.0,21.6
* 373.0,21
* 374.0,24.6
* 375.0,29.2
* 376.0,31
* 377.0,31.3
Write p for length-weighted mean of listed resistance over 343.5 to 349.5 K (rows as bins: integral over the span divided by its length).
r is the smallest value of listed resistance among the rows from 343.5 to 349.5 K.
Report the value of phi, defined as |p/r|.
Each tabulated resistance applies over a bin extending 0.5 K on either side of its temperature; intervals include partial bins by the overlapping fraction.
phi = 1.06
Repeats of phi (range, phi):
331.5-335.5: 1.06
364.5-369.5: 1.12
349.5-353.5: 1.01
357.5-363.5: 1.33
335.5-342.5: 1.07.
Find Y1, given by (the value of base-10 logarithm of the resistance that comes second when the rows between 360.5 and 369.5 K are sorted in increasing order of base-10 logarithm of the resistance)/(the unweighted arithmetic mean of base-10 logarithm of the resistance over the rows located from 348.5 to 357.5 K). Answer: 0.77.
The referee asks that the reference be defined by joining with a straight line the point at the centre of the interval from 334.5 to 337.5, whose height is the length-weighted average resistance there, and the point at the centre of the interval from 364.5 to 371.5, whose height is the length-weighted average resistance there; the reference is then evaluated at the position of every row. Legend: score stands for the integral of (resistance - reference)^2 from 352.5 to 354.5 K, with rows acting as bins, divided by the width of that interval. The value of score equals 295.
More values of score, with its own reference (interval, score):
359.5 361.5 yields 78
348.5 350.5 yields 197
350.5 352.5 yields 230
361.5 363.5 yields 24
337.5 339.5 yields 2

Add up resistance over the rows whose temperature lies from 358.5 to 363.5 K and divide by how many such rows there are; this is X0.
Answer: 34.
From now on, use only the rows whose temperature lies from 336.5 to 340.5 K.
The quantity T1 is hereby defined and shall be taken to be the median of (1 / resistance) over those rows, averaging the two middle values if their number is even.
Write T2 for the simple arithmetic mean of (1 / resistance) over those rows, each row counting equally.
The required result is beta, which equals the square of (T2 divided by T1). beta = 1.00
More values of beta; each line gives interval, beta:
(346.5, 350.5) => 0.99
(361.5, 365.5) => 1.02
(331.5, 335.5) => 1.00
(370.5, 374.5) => 0.97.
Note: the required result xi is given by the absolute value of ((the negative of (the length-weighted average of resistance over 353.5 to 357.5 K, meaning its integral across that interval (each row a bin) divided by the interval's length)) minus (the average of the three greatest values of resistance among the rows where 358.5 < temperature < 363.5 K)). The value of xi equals 83.4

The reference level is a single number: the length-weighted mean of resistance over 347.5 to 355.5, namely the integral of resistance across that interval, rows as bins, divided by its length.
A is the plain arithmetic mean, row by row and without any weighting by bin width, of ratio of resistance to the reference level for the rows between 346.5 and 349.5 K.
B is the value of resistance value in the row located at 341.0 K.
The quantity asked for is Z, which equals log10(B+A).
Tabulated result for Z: 1.62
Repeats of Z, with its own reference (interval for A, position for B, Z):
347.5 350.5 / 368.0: 1.30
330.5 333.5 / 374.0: 1.41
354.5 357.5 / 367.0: 1.34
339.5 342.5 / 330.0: 1.68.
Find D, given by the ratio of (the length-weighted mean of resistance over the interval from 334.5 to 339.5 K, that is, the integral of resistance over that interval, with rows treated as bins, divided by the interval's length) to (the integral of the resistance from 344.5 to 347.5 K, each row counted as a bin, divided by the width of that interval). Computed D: 1.0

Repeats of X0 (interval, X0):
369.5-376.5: 24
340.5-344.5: 41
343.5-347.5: 43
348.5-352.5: 47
